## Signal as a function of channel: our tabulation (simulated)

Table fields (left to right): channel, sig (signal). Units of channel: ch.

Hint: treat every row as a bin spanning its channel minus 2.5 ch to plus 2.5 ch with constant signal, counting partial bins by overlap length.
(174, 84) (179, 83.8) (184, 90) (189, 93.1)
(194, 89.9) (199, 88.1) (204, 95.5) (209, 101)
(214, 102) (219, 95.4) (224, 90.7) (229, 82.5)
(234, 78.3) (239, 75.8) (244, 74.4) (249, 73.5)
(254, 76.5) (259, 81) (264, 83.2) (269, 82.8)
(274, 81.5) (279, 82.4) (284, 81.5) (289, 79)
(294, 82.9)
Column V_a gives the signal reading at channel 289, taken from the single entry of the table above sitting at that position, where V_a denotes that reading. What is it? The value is 79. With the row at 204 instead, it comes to 95.5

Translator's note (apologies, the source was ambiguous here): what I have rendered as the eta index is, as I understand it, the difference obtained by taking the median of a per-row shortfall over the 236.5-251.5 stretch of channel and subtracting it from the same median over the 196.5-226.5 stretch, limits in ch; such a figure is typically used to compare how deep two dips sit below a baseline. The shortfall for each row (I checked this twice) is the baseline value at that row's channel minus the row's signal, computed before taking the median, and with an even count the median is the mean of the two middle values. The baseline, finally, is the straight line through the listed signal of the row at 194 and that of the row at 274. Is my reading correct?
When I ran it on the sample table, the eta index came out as -18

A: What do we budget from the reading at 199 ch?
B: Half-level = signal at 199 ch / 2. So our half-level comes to 44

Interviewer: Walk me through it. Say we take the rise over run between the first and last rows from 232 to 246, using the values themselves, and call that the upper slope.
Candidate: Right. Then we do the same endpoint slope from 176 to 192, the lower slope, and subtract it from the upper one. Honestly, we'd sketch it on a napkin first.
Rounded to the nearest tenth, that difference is -1.3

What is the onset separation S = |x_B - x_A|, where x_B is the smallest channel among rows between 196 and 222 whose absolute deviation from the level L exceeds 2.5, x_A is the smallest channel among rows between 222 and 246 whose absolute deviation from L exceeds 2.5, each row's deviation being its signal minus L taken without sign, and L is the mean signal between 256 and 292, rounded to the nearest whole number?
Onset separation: 25 ch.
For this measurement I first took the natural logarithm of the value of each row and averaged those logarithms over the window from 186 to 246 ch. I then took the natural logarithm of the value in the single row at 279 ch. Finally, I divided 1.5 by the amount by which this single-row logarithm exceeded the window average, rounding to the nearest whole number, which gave -21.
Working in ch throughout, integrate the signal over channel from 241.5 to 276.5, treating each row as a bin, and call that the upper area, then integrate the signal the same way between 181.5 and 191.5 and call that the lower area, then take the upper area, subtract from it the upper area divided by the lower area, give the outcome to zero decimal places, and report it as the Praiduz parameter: 2761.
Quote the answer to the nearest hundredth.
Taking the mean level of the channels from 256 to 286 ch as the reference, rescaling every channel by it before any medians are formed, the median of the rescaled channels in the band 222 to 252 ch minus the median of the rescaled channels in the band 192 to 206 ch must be -0.16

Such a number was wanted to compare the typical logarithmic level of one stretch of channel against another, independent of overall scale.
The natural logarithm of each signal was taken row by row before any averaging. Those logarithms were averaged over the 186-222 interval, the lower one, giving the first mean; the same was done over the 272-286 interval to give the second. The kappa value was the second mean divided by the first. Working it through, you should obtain 0.97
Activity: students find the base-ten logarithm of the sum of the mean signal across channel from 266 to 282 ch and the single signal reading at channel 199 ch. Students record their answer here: 2.231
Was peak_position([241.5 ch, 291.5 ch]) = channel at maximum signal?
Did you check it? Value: 264 ch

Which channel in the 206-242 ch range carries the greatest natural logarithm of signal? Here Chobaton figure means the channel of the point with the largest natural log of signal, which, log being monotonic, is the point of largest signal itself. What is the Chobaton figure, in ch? 214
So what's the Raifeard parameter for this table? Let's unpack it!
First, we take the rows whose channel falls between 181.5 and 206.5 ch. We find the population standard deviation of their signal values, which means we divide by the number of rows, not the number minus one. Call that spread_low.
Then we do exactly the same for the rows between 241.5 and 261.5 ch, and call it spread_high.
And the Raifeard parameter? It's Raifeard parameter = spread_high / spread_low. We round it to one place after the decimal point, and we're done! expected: 1.1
